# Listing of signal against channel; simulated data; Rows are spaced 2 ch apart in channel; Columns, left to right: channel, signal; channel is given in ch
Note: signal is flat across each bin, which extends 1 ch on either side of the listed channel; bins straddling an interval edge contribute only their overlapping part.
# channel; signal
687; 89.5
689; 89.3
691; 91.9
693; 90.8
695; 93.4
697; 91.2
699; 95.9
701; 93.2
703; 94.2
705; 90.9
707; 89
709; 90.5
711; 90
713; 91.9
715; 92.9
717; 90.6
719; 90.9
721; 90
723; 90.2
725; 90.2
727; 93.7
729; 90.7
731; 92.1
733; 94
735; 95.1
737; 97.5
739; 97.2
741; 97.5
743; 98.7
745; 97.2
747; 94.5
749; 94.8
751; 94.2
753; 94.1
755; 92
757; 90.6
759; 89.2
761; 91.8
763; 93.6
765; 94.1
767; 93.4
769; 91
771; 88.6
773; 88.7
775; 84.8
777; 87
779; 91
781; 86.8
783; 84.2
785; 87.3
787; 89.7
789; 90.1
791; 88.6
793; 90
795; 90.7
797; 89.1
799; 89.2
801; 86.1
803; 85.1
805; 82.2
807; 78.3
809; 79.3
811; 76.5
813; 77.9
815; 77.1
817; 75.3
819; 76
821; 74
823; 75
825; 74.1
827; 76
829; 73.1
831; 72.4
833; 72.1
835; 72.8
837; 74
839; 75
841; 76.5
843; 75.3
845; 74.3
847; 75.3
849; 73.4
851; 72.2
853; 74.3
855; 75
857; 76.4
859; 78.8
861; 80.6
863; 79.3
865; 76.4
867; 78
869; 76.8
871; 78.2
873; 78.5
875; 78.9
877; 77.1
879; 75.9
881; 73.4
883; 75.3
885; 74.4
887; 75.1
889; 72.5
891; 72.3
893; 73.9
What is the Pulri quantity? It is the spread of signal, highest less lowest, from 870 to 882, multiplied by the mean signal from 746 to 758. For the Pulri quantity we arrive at 514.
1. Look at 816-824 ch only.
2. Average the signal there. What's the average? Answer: 75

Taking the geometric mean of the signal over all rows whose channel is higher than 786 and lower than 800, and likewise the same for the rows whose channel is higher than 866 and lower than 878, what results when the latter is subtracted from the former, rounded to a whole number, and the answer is 12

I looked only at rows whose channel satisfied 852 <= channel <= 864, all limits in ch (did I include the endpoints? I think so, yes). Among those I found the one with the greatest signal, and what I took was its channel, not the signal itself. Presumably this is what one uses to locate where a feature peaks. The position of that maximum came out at 861 ch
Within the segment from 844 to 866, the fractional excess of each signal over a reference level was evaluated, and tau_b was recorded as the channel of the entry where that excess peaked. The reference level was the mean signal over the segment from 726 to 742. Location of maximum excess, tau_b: 861 ch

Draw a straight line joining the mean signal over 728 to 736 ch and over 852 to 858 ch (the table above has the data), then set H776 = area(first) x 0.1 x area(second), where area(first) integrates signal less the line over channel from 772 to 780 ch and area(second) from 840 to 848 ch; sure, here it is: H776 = -12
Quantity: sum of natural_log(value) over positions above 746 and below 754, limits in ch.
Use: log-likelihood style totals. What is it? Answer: 18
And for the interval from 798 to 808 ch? 22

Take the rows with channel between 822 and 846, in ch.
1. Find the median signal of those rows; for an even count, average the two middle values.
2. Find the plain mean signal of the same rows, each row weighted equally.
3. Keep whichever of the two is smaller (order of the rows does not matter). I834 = 74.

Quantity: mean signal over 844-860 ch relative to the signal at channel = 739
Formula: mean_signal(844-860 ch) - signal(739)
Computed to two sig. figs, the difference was -22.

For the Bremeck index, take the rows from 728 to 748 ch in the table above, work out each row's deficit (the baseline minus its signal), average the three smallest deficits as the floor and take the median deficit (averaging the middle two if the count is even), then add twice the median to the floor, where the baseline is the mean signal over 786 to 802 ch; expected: -23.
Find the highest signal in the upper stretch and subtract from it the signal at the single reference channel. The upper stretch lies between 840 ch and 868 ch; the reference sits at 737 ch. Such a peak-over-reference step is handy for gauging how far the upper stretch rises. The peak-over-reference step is -17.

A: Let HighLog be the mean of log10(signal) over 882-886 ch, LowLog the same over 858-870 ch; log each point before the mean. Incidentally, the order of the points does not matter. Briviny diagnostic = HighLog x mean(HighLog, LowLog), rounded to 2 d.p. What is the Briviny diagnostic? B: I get 3.53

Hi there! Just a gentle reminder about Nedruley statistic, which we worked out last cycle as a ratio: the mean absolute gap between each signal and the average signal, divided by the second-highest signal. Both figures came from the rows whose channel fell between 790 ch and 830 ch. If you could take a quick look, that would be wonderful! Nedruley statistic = 0.062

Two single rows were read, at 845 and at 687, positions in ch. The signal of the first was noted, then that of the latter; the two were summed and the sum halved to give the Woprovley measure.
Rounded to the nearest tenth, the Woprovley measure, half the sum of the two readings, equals 81.9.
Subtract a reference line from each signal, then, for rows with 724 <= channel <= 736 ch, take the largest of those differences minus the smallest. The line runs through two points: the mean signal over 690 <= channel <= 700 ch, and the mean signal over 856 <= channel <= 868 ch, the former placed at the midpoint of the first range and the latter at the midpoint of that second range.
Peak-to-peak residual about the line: 5.8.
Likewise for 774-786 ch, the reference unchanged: 6.5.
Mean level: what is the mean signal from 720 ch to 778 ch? 93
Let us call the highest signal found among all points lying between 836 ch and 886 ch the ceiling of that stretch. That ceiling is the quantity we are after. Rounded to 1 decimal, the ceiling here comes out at 80.6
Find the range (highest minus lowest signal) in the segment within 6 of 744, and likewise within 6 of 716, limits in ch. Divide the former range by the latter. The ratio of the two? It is 1.4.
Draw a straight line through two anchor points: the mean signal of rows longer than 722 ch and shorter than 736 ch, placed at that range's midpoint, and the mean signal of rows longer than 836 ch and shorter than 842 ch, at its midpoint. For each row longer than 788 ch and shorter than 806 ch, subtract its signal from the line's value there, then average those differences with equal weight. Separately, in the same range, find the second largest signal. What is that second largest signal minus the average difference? 96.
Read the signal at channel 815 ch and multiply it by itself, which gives 5944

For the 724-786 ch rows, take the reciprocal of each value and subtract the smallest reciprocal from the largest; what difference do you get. 0.0017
